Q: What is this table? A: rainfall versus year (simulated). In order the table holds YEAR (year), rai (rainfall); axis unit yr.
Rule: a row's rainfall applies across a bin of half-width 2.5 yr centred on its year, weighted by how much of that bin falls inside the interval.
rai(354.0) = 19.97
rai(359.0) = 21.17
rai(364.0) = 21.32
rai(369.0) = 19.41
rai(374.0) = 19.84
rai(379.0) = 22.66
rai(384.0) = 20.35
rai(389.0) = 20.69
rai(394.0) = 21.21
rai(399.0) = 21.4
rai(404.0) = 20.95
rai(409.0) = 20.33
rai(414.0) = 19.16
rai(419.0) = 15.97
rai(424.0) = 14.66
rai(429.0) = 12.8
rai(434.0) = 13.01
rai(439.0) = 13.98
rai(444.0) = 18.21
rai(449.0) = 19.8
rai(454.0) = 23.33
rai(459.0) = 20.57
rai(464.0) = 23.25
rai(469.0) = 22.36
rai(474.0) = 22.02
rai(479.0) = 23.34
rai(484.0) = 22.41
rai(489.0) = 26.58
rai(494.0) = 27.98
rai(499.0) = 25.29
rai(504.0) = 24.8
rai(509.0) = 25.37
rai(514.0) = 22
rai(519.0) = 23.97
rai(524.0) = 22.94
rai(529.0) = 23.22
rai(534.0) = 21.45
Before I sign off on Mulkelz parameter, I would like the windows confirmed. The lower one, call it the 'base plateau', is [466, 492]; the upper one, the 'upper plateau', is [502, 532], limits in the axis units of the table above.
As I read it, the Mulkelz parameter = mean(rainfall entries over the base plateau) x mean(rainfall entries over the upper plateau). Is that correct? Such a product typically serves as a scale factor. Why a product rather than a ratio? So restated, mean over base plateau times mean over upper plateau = 554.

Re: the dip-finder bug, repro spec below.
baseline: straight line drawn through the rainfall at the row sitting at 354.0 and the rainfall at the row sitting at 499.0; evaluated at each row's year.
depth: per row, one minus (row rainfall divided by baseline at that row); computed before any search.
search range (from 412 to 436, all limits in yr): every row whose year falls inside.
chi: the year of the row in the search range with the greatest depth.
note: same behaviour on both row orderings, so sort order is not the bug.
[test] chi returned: 429.0 yr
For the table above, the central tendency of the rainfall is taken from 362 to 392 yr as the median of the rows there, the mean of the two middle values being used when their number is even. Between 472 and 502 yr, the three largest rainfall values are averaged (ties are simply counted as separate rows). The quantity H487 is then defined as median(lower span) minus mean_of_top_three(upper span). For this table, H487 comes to -6.1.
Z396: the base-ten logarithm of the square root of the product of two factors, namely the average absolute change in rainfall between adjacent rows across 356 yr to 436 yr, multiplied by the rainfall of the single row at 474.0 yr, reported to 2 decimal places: 0.70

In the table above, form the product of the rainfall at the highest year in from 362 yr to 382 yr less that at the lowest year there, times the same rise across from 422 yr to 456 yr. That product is 12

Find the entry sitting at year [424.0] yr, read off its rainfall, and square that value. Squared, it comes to 215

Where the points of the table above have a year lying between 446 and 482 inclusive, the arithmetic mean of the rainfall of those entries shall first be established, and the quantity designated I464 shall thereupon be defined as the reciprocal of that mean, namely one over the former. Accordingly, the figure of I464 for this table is 0.045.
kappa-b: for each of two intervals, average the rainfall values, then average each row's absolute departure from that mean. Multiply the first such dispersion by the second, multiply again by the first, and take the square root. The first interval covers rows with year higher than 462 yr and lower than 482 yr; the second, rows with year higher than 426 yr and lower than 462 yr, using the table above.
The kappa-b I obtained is 1.04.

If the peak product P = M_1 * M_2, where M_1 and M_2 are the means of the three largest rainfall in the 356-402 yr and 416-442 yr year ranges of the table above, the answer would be 324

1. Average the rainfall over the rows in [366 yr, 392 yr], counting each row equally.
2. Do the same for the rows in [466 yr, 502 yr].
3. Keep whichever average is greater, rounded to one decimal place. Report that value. 24.3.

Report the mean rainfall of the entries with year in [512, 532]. 23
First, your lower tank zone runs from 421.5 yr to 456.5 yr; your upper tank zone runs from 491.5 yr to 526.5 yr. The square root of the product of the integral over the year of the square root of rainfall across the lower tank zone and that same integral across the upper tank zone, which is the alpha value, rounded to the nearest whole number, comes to 157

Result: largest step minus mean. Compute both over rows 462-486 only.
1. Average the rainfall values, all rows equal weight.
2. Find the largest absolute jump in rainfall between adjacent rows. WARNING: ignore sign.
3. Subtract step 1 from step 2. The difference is -21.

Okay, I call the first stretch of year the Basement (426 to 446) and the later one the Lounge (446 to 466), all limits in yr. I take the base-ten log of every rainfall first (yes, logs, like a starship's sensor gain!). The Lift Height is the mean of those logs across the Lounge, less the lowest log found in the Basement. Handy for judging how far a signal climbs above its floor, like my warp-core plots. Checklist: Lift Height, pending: 0.23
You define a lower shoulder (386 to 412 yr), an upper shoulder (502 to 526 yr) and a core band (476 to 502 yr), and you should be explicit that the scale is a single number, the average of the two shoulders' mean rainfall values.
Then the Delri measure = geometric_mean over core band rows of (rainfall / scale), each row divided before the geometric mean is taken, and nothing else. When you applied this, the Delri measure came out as 1.12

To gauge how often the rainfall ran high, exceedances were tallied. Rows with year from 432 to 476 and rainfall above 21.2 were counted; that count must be 4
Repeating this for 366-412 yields 3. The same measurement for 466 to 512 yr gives 9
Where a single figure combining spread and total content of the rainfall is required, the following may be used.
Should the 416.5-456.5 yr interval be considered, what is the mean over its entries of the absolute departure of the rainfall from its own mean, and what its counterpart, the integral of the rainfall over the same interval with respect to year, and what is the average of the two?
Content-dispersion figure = 331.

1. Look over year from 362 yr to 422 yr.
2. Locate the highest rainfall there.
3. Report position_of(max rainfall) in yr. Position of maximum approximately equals 379.0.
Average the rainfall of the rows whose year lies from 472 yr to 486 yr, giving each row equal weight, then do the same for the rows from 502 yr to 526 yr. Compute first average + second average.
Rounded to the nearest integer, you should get 46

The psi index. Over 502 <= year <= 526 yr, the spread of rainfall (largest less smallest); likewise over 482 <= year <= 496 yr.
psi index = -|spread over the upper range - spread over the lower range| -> -2.2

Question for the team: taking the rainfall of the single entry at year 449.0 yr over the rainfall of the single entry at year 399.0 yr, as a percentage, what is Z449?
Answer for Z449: 93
